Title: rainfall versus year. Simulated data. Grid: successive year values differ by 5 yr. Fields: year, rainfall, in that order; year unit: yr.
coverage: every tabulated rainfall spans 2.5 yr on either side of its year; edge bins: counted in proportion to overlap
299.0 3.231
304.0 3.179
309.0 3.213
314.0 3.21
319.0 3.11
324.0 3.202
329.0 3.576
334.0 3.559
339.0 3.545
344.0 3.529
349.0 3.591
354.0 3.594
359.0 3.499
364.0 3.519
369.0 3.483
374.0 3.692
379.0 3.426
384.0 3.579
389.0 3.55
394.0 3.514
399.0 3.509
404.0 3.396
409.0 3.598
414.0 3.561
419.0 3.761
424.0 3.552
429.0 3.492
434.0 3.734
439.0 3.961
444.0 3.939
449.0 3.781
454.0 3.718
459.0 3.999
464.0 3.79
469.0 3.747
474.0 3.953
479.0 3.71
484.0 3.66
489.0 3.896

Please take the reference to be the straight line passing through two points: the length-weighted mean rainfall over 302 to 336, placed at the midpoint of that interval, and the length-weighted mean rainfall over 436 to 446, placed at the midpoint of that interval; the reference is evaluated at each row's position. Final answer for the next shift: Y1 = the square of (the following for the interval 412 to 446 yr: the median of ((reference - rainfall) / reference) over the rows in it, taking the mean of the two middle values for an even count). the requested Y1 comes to 0.0019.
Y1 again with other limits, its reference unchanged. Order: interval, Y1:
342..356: 0.0011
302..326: 0.0003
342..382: 0.0002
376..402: 0.0023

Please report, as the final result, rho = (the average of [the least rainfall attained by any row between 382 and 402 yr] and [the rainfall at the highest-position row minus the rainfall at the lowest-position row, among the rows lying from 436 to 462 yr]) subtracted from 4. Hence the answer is 2.23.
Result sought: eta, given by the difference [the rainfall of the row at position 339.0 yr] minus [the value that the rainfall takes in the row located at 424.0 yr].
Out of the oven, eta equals -0.01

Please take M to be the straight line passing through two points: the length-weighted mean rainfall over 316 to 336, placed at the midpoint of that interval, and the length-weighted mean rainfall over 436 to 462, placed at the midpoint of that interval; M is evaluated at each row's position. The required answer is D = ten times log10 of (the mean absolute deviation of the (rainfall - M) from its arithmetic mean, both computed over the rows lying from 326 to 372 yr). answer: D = -11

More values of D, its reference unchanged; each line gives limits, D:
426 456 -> -9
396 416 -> -13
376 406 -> -12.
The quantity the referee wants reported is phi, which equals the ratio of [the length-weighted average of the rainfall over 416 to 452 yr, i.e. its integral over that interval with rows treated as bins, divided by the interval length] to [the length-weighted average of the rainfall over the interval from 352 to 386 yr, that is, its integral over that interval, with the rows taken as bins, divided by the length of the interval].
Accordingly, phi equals 1.06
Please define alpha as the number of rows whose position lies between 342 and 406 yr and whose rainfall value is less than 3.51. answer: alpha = 5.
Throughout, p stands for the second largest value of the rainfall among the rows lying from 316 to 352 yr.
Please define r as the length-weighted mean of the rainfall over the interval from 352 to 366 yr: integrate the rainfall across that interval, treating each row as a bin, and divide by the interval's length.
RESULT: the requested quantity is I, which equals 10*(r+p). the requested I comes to 71.1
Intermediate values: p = 3.576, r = 3.54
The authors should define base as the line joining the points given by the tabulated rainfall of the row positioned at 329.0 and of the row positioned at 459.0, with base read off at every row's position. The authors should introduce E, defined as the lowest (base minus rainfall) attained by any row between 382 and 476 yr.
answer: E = -0.027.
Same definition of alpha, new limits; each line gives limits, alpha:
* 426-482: 1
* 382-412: 2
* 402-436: 2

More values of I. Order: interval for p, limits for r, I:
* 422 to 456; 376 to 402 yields 74.6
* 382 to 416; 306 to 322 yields 67.6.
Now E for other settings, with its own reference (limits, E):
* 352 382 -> 0.030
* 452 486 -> 0.000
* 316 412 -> 0.000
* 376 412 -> 0.176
